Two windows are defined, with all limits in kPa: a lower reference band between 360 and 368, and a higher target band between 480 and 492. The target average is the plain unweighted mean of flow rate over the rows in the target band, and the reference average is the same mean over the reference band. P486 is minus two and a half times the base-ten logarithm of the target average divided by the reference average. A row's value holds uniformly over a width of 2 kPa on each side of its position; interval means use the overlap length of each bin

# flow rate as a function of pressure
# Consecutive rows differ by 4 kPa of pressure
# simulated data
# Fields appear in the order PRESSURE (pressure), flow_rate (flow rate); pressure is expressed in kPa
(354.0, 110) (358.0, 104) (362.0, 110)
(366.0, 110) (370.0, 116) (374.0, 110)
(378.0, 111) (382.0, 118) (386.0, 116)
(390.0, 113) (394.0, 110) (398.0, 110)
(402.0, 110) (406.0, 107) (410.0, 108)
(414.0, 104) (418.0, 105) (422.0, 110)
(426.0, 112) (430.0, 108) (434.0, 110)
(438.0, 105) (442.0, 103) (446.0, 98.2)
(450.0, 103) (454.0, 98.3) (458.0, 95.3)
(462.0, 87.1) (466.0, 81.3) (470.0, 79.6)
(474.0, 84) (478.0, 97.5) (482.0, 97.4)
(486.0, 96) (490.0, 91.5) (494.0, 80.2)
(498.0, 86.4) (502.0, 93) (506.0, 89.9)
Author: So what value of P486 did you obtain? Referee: 0.16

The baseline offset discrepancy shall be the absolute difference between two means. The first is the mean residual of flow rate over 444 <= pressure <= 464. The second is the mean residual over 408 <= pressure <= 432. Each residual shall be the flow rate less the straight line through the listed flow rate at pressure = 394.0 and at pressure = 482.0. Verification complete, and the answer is 6.6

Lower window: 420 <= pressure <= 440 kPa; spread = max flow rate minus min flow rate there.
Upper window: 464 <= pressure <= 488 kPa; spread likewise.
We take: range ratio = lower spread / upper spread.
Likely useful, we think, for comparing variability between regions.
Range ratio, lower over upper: 0.39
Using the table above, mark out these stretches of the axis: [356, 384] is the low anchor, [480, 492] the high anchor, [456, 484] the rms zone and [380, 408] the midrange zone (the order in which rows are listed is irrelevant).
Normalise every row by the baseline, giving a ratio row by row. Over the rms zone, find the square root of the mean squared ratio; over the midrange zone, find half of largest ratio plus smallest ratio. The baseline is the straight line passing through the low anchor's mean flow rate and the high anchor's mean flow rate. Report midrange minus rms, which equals 0.124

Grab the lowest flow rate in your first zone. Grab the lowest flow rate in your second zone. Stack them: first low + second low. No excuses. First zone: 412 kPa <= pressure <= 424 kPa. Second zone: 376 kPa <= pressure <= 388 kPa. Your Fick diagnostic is 215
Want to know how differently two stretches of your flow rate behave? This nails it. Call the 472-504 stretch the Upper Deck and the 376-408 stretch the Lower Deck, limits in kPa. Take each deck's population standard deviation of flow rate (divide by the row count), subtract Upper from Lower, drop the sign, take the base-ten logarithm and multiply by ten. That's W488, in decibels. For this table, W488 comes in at 4.4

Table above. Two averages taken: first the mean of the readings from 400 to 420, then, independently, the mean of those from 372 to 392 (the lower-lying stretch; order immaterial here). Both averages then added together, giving 220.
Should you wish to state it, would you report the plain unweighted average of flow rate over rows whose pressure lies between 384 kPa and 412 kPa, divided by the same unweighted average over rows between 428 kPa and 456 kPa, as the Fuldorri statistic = 1.07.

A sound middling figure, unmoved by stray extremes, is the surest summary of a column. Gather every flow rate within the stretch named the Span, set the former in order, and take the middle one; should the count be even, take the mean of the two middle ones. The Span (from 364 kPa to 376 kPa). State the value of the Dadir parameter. 110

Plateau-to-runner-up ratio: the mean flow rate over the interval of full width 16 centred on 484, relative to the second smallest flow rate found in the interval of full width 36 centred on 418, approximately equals 0.91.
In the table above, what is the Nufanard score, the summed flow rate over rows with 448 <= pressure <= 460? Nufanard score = 297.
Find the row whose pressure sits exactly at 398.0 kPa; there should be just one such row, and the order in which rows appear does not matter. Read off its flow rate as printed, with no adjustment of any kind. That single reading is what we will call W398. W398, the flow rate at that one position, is 110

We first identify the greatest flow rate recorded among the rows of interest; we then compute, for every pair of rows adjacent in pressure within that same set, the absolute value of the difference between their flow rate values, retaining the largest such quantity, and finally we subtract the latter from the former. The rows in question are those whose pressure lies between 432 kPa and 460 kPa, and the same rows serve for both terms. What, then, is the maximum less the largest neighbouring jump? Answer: 105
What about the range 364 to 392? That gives 111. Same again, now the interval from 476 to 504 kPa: 86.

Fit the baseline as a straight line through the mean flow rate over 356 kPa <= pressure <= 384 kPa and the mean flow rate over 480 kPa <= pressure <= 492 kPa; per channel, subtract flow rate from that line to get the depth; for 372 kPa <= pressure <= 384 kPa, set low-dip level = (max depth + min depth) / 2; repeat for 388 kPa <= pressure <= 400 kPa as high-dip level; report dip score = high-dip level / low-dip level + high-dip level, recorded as -2.4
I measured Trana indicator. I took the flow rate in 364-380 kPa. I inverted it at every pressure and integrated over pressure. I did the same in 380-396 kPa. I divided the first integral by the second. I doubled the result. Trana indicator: 2.04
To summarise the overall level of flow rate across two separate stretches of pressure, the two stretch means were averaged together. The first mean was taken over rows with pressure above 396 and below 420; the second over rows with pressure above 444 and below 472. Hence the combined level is 100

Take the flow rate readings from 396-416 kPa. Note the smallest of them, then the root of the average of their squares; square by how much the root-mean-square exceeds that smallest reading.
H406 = 15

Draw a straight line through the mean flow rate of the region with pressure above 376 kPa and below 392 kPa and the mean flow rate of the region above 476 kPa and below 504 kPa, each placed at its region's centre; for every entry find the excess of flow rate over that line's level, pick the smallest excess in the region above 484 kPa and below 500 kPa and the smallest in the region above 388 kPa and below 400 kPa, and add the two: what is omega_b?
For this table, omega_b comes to -13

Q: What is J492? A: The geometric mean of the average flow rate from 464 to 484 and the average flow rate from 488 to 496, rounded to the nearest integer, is 87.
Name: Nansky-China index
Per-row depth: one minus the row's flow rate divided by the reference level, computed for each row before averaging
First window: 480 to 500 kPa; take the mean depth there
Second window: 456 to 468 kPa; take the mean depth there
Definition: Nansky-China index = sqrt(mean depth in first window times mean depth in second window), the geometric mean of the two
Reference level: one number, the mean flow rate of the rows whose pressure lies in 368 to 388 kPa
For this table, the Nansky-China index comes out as 0.22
